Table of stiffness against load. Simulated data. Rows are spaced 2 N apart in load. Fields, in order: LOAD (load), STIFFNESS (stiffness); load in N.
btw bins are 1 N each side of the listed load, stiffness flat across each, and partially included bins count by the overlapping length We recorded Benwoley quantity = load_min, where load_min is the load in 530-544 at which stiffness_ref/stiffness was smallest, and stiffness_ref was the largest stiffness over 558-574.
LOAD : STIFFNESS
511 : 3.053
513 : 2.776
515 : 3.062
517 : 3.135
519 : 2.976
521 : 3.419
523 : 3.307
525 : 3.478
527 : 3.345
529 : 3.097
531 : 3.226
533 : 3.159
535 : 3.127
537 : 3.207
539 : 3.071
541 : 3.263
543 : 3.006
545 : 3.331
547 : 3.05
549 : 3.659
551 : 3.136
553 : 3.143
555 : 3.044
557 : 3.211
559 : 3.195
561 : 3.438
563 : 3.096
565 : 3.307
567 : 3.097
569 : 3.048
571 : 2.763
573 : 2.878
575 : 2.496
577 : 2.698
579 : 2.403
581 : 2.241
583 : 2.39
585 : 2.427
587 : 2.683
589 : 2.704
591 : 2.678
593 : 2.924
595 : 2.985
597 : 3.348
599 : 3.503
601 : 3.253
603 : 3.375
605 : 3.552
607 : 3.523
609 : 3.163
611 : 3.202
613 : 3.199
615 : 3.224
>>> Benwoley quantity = 541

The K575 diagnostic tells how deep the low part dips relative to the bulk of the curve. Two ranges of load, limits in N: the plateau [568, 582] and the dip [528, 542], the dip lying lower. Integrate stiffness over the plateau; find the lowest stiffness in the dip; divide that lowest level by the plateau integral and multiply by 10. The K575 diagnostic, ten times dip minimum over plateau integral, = 0.83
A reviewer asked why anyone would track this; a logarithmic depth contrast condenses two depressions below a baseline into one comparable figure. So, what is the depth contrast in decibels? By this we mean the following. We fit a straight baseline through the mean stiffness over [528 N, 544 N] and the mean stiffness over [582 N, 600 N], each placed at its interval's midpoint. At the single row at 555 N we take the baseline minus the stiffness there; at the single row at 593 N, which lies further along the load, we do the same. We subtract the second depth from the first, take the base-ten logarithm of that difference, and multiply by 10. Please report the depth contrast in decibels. -11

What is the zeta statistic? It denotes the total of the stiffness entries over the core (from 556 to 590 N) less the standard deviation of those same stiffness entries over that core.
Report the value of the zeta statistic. 48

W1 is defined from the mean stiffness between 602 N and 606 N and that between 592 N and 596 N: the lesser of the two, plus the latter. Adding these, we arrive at 5.91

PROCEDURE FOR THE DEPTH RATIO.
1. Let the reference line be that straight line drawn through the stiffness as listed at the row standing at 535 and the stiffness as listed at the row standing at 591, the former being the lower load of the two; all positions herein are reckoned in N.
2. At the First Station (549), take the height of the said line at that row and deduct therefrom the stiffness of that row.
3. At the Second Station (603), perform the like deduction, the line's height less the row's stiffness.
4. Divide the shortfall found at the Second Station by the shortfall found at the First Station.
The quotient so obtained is 1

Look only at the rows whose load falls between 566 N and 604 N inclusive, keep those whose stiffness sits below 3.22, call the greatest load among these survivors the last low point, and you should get 595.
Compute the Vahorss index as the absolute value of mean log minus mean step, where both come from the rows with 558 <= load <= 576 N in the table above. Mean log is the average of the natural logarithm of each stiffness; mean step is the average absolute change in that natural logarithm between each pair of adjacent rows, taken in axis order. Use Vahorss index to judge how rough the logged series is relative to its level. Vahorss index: 1.03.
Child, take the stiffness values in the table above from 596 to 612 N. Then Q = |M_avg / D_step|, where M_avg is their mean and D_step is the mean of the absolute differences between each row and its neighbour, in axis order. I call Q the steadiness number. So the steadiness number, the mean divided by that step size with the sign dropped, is 21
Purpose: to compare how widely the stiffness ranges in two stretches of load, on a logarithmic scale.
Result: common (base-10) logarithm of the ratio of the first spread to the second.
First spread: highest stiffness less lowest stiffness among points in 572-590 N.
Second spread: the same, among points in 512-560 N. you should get -0.14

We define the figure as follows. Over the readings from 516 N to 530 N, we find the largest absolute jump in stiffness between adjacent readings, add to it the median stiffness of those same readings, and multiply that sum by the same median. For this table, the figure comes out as 12.4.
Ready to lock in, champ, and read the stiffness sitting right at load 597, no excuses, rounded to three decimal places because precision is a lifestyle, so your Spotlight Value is 3.348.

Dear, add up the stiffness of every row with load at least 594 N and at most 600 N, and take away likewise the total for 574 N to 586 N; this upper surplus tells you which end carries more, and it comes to -4.8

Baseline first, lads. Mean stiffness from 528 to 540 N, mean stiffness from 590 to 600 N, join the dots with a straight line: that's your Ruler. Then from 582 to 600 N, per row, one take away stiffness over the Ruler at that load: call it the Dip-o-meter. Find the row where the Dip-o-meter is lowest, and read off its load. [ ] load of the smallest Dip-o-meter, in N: 599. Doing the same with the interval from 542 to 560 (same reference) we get 549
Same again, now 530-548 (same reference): 545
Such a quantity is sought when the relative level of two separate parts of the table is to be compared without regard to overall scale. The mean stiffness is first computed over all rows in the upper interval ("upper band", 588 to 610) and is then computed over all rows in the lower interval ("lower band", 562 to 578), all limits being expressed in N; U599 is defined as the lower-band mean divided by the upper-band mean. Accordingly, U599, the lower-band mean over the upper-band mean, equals 0.92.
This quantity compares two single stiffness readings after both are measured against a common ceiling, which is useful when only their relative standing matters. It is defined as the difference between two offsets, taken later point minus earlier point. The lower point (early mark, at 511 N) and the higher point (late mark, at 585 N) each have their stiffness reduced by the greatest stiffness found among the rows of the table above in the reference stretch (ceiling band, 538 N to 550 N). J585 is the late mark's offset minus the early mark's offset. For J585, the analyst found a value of -0.63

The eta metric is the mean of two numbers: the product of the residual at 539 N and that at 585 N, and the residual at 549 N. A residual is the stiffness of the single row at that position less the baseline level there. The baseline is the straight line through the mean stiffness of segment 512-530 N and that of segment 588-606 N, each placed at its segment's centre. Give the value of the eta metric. 0.28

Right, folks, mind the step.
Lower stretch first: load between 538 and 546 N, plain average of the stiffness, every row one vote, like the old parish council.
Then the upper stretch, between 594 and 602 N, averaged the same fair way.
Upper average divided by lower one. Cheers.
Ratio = 1.033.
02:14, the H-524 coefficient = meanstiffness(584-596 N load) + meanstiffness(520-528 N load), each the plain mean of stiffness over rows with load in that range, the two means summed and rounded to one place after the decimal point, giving 6.1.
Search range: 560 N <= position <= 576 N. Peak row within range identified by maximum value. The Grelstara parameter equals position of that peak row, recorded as 561 N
